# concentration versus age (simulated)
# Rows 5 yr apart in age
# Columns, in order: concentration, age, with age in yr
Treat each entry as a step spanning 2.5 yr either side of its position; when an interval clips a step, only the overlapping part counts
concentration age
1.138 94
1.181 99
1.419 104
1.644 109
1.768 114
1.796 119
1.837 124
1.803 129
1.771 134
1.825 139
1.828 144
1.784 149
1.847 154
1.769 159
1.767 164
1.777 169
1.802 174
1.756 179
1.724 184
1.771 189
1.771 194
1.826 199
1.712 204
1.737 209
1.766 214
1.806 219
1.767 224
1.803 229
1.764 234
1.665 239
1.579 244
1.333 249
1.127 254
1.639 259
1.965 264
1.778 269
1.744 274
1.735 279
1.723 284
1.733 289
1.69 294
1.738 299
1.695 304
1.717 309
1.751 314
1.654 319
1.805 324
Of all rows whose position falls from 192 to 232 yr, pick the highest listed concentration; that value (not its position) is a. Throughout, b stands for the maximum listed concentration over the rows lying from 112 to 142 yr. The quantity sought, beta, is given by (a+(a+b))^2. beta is 30.1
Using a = 1.826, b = 1.837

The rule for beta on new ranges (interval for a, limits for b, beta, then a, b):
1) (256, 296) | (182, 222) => 33.1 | 1.965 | 1.826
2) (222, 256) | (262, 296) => 31.0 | 1.803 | 1.965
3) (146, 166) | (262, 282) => 32.0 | 1.847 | 1.965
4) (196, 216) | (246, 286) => 31.6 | 1.826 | 1.965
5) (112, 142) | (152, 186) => 30.5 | 1.837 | 1.847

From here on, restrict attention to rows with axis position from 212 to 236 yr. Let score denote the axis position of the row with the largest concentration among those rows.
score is 219 yr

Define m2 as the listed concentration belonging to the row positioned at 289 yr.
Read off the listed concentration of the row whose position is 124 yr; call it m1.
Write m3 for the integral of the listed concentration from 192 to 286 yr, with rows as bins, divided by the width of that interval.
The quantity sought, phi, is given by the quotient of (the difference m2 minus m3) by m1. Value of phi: 0.02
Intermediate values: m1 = 1.837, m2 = 1.733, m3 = 1.70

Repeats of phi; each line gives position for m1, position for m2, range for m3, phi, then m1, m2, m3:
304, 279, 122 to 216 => -0.03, 1.695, 1.735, 1.78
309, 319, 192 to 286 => -0.02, 1.717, 1.654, 1.70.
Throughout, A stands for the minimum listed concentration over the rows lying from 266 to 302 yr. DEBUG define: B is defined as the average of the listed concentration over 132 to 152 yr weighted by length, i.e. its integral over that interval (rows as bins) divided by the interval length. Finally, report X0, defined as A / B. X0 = 0.94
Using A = 1.69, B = 1.80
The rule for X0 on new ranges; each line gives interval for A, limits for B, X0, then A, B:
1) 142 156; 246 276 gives 1.12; 1.784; 1.59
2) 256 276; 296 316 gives 0.95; 1.639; 1.72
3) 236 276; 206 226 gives 0.64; 1.127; 1.77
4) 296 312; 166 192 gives 0.96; 1.695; 1.77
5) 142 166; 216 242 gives 1.01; 1.767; 1.76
